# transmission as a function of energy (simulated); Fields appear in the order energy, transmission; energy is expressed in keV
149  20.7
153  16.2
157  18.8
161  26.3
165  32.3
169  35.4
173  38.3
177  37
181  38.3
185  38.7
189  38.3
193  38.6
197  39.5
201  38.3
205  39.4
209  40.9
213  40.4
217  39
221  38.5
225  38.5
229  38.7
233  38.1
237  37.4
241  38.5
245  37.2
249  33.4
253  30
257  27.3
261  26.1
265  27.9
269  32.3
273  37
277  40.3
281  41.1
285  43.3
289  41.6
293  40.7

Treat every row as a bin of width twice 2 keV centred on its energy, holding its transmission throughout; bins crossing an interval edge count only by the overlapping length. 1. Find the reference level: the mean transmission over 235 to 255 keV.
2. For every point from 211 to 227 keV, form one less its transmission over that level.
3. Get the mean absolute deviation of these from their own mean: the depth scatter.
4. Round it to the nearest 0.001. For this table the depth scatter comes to 0.018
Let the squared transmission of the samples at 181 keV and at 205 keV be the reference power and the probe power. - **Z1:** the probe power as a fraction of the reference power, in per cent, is 106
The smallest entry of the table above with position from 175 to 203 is 37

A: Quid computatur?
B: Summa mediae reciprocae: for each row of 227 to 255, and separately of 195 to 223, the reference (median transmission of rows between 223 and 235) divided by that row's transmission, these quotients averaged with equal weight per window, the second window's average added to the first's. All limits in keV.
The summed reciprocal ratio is 2.05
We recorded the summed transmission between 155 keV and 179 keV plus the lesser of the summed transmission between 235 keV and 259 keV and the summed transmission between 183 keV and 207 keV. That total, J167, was 392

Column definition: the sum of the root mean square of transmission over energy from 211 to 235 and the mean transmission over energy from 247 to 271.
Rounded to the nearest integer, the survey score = 68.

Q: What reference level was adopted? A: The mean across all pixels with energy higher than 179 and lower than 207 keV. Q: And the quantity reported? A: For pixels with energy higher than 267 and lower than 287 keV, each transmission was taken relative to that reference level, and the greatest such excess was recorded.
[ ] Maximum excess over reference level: 4.6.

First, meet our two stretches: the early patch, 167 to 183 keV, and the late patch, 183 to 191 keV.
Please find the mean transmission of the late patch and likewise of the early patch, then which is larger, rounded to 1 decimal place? 38.5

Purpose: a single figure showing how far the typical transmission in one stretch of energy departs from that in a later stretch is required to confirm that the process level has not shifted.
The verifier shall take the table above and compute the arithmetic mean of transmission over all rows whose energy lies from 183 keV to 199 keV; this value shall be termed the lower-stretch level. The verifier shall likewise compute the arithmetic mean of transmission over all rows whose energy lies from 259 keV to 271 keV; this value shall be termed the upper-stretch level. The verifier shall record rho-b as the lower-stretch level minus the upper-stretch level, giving 10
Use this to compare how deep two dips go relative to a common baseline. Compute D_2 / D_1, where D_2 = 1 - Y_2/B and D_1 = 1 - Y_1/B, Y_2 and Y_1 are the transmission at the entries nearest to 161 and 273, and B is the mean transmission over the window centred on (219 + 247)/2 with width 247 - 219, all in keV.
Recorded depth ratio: 10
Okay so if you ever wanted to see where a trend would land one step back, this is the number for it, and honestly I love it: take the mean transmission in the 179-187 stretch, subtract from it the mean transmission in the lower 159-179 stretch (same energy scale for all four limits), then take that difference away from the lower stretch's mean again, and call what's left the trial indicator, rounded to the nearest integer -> 29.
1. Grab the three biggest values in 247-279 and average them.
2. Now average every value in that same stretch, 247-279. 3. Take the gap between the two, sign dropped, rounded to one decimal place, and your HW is 5.1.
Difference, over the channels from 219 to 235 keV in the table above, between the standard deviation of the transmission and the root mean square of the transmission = -38.2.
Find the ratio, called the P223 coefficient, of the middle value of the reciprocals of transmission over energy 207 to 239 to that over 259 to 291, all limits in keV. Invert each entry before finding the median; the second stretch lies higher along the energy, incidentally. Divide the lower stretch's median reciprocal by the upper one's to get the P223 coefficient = 1.00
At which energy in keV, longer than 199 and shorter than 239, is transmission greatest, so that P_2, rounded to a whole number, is 209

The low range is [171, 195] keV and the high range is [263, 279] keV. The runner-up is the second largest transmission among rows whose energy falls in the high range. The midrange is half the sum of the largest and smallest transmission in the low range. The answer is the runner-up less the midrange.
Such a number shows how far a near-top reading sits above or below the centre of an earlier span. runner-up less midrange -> -1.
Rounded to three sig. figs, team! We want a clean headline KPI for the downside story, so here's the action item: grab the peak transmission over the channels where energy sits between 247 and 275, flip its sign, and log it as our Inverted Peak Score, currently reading -37.0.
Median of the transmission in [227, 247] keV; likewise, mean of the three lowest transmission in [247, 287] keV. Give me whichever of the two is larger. 38.1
